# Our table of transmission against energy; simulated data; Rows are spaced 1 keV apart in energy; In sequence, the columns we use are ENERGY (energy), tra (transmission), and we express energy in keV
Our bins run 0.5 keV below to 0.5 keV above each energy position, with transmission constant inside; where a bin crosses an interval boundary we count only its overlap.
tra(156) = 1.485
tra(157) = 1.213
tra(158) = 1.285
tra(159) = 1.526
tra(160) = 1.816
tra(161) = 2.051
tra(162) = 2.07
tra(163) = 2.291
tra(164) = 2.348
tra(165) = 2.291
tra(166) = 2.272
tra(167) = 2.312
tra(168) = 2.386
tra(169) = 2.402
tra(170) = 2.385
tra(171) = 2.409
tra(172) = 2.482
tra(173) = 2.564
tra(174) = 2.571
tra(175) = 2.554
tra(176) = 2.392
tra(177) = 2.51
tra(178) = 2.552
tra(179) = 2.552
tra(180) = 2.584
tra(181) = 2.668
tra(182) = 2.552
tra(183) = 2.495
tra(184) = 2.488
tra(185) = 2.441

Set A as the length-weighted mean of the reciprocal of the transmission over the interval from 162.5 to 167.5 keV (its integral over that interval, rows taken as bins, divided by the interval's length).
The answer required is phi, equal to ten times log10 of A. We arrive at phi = -3.6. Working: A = 0.43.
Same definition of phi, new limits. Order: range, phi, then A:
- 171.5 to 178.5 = -4.0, 0.40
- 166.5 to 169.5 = -3.7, 0.42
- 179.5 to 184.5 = -4.1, 0.39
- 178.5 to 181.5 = -4.2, 0.38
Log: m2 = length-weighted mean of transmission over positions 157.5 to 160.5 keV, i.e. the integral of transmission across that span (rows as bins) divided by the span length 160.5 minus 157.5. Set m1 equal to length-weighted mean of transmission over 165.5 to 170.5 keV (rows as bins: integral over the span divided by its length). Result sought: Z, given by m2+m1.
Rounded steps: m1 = 2.4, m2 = 1.54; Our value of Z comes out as 3.9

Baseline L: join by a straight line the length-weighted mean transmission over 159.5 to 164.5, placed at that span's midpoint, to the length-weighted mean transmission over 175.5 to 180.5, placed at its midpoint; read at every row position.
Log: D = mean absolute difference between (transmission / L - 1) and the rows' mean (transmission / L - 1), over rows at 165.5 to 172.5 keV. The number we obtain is 0.010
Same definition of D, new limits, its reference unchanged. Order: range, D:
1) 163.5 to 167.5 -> 0.019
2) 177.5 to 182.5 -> 0.013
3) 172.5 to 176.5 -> 0.034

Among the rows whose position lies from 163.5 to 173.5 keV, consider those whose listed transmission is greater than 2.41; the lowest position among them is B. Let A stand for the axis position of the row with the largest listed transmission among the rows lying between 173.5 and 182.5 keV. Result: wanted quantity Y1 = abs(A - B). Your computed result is 9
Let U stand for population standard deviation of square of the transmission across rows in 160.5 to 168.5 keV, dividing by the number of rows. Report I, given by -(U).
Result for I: -0.51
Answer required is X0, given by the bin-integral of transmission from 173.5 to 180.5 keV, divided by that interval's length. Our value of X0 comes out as 2.53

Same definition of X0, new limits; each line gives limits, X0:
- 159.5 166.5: 2.16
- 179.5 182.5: 2.60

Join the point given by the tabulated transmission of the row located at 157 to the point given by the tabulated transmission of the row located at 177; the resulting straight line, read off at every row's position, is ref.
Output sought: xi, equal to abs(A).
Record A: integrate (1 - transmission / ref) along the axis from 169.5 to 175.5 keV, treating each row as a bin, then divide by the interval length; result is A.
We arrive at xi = 0.13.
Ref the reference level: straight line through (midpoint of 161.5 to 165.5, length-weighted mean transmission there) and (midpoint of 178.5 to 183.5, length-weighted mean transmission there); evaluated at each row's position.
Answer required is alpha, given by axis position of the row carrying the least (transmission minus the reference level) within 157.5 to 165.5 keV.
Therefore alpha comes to 158 keV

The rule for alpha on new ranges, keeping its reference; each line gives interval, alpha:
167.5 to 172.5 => 170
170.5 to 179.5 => 176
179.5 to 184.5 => 184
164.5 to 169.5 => 166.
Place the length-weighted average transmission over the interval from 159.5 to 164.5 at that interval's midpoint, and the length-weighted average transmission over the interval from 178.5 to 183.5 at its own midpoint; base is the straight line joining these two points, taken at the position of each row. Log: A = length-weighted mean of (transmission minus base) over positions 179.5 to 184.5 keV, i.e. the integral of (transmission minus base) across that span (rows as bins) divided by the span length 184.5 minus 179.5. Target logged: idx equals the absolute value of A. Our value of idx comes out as 0.04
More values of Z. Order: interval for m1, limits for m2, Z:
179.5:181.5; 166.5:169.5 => 5.0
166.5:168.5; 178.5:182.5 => 4.9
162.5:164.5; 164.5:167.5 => 4.6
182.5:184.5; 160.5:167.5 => 4.7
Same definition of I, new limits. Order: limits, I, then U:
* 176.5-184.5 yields -0.28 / 0.28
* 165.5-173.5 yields -0.41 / 0.41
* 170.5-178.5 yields -0.33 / 0.33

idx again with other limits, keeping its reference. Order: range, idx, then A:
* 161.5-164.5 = 0.10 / 0.10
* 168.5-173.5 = 0.12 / 0.12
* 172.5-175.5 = 0.16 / 0.16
